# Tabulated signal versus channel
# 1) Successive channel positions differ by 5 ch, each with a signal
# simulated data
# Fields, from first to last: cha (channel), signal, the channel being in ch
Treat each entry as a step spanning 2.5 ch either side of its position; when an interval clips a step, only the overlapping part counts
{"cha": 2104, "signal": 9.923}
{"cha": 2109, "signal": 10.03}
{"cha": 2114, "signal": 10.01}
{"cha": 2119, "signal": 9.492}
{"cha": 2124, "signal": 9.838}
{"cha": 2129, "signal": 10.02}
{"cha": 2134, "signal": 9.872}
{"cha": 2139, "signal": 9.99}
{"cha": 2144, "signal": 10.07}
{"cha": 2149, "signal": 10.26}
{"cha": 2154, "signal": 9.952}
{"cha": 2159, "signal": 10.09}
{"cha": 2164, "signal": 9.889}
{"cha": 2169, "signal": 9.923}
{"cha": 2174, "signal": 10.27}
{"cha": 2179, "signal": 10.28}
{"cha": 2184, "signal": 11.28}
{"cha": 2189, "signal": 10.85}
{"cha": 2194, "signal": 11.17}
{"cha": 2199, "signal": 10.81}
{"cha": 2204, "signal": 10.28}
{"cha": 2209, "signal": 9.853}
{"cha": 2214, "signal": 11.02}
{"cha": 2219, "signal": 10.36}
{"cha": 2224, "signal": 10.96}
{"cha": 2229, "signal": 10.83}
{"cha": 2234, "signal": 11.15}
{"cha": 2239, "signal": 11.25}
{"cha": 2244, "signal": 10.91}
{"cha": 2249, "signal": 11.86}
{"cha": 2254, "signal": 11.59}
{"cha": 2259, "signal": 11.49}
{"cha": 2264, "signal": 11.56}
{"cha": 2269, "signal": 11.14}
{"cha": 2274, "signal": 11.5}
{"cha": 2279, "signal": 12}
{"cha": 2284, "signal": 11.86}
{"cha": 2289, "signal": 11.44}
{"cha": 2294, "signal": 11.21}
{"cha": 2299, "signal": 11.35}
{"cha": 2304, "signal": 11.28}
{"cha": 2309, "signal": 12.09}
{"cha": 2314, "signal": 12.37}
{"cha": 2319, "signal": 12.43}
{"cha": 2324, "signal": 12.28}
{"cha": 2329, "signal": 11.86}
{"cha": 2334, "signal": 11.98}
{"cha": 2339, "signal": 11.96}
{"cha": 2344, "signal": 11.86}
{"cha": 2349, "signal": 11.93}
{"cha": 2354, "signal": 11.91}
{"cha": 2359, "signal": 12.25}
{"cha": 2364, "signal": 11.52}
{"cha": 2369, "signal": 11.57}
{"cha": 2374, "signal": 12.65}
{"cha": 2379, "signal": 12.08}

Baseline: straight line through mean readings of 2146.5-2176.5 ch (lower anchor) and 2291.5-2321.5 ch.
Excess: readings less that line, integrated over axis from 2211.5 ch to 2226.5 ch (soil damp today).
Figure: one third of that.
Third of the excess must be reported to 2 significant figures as 0.16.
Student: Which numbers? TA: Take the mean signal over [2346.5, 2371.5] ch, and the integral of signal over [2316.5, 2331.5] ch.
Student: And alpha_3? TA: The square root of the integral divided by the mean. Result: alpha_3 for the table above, 3.93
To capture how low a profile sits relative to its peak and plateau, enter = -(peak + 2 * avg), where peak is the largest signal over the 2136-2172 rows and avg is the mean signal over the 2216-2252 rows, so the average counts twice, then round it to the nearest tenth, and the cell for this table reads -32.4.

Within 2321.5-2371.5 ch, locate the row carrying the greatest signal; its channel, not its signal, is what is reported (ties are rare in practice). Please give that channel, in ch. 2324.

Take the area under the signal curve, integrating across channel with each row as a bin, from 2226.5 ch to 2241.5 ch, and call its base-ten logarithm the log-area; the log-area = 2.221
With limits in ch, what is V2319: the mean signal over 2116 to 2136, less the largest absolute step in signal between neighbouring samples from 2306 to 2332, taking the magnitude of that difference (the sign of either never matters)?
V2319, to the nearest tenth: 9.4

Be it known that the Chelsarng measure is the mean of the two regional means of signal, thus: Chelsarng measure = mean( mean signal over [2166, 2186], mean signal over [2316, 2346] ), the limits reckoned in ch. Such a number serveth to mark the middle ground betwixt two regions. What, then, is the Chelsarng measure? 11.2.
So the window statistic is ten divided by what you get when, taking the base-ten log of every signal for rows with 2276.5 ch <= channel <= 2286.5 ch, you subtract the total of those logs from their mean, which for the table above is -9.3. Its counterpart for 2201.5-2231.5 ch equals -2.0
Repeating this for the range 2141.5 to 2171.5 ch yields -2.0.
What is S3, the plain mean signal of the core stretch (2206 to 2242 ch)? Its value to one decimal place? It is 10.8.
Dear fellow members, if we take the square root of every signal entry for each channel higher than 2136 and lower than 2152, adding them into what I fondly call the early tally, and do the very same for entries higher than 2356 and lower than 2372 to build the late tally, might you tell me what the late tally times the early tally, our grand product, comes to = 98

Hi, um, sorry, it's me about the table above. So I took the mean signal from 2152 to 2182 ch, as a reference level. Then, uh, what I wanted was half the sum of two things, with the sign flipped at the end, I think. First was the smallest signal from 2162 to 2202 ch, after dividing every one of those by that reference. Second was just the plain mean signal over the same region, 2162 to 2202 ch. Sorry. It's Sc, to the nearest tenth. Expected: -5.8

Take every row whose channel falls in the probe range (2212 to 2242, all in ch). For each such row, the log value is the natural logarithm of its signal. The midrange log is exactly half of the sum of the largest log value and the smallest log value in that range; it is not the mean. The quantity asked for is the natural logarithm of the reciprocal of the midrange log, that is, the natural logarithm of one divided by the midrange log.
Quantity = -0.87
